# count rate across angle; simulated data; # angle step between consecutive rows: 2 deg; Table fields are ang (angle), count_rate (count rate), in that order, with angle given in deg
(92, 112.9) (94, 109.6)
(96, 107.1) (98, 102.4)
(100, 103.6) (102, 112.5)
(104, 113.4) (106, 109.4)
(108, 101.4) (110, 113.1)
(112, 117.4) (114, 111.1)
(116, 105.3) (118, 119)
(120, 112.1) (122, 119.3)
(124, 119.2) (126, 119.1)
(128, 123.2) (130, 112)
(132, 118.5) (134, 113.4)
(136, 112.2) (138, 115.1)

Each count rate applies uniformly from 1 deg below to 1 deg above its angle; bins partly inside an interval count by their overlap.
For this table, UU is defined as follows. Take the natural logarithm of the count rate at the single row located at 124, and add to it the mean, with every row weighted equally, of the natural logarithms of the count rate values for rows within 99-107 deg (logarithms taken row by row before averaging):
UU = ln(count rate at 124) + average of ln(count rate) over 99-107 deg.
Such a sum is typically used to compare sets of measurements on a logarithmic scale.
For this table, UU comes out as 9.48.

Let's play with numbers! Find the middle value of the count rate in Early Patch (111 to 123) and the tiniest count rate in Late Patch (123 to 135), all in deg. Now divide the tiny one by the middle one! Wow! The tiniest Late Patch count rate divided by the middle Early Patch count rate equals 0.98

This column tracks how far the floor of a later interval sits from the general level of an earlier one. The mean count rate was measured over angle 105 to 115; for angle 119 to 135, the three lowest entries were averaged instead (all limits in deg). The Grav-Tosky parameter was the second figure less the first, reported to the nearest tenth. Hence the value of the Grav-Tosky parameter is 2.0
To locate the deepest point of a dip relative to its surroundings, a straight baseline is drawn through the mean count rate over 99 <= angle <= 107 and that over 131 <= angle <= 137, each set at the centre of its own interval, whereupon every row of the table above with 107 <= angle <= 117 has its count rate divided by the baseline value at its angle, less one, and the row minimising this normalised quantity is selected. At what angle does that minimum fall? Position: 108 deg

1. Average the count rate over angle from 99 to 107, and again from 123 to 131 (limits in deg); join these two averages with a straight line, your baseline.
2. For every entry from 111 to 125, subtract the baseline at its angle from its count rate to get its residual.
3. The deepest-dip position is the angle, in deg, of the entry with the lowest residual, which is 116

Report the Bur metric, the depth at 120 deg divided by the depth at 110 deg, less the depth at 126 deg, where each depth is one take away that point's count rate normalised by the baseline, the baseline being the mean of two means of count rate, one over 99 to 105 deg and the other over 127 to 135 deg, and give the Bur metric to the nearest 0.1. 5.9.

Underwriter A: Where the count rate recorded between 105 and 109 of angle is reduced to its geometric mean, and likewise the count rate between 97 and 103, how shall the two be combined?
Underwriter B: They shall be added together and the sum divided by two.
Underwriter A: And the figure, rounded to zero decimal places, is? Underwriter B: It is 106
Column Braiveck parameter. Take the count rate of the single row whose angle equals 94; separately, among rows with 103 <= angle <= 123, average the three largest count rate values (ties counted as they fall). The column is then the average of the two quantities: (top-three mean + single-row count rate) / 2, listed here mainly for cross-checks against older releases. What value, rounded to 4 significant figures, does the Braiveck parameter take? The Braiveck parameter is 114.1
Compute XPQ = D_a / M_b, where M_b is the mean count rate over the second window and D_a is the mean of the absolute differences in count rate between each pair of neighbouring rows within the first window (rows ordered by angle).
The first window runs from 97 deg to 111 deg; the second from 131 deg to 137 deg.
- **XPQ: 0.050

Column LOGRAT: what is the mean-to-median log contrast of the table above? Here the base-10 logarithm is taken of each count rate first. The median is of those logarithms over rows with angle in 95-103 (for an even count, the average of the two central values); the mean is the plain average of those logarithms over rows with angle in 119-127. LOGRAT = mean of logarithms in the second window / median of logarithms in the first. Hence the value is 1.02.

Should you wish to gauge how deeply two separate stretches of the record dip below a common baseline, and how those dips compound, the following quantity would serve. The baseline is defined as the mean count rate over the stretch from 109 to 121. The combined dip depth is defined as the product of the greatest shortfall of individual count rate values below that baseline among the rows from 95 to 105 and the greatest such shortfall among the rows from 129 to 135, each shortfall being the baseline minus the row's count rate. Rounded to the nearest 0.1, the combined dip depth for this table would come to 10.6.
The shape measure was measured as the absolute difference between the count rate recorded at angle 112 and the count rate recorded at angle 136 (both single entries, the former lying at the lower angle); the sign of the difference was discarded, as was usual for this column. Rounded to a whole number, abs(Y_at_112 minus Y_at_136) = 5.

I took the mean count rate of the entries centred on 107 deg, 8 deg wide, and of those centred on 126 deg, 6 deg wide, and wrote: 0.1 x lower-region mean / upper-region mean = 0.091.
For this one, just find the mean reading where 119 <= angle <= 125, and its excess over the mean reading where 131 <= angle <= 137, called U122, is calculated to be 2.2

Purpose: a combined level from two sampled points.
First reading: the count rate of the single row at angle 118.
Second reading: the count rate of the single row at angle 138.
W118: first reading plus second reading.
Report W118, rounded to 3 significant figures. 234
